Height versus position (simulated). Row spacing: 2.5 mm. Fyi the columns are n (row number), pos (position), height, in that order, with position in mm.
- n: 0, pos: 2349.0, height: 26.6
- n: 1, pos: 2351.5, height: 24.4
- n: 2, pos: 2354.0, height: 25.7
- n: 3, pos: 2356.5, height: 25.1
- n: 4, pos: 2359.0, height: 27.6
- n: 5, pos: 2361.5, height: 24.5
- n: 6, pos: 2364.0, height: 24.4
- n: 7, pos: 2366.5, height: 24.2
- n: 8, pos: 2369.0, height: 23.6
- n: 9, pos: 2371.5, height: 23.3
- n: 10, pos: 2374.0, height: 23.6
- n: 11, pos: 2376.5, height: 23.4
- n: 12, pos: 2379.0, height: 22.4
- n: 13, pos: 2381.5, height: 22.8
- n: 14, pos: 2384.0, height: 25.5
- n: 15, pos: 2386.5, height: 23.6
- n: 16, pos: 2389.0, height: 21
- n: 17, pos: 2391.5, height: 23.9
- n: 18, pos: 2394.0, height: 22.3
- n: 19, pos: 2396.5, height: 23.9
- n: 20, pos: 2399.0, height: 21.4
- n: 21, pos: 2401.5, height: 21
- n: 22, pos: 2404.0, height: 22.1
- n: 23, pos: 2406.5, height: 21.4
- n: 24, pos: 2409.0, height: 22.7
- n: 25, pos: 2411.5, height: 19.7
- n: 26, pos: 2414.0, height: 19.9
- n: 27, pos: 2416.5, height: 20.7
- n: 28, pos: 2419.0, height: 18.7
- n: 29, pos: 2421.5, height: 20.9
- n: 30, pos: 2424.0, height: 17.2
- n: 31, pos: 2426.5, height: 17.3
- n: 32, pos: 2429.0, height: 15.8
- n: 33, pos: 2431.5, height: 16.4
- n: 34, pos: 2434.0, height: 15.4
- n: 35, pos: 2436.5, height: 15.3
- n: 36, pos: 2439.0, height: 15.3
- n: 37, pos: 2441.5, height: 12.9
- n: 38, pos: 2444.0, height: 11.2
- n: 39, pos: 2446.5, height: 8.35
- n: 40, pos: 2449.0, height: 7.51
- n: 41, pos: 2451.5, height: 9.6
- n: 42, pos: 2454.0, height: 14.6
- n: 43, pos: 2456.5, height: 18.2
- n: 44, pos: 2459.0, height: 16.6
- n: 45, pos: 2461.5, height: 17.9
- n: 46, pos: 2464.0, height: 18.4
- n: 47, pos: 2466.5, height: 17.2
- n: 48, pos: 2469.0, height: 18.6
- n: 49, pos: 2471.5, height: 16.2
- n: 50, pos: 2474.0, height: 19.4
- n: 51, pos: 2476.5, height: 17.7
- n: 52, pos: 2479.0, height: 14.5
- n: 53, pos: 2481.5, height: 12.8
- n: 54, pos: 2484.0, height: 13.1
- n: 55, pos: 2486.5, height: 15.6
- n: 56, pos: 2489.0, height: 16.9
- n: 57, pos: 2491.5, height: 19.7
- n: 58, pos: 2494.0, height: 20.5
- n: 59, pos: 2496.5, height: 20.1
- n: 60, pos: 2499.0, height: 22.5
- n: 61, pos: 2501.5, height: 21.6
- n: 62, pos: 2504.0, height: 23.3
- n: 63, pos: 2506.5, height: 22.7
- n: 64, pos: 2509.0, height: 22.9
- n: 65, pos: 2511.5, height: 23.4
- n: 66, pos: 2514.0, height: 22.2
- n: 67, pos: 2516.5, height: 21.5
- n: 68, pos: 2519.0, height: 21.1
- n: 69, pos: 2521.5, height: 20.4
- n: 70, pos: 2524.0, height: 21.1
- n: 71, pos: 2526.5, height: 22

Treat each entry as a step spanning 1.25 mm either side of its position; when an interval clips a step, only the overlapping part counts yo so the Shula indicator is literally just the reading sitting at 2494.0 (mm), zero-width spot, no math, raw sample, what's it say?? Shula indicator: 20.5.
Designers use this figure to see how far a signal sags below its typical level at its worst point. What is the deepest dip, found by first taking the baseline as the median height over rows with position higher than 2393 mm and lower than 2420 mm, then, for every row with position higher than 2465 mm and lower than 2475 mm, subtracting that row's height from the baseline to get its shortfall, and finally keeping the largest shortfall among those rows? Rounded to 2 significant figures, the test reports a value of 5.2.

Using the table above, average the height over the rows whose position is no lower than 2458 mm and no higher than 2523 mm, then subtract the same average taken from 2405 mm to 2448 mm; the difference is 2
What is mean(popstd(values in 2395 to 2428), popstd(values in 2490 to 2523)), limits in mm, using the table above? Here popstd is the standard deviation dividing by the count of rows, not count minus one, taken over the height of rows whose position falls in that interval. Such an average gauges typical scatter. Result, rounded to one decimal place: 1.5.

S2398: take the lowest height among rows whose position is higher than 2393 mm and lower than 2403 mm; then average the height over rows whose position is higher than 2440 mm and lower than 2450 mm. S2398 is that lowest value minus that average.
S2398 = 11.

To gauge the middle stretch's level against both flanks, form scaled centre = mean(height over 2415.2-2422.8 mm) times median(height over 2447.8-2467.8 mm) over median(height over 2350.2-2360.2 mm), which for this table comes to 13.4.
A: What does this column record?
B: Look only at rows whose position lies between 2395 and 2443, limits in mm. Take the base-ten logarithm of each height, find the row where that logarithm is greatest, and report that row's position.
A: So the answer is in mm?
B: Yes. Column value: 2396.5 mm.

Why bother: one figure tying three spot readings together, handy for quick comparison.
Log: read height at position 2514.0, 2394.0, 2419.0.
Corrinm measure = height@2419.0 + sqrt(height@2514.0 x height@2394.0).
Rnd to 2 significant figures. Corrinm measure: 41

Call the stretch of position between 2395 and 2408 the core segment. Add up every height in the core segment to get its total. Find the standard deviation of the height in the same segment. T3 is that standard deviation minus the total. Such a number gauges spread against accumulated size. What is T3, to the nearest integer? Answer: -109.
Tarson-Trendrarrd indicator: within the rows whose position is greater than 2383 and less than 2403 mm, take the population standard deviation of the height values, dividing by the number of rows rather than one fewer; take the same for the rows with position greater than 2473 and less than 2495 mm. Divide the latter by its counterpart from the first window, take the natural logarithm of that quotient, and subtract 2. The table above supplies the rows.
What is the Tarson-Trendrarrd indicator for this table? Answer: -1.4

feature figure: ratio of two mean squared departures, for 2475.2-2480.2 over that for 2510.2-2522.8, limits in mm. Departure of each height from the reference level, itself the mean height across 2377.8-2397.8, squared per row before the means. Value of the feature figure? 17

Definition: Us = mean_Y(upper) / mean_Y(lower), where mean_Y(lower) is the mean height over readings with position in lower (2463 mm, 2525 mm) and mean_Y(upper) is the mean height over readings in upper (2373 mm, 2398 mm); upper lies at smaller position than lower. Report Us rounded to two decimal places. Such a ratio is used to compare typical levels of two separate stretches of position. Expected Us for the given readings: 1.20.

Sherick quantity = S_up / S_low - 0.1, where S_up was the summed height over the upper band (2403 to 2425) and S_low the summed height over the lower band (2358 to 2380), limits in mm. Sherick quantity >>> 0.74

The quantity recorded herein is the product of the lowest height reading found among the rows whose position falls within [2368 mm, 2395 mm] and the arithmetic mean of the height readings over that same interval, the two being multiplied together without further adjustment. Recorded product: 488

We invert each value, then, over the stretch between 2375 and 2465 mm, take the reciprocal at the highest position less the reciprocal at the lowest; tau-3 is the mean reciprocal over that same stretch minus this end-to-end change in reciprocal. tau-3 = 0.047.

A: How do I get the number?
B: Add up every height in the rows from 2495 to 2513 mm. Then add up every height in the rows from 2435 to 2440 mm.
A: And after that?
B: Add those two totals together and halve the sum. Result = 94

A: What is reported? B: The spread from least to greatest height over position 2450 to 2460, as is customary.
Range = 9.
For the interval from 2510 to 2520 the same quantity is 2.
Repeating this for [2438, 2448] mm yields 7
